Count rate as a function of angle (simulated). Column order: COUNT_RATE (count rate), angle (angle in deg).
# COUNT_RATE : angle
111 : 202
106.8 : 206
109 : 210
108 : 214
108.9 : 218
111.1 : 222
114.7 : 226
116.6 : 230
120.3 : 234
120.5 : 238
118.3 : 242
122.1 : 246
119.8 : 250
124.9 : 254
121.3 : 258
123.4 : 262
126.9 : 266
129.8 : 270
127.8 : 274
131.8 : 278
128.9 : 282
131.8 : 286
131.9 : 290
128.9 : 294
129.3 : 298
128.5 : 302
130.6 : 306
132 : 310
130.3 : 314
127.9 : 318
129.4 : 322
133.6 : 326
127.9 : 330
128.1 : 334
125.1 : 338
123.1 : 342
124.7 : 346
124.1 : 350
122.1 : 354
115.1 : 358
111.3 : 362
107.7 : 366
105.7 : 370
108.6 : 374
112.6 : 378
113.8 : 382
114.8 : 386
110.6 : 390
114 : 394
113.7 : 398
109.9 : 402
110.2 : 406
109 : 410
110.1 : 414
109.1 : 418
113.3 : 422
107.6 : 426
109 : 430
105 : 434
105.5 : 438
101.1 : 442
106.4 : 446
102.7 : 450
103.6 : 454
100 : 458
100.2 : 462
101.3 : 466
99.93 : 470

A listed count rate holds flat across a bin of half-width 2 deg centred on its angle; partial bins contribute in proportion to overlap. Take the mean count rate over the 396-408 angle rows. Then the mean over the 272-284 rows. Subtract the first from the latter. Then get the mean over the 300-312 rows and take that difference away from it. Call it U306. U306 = 112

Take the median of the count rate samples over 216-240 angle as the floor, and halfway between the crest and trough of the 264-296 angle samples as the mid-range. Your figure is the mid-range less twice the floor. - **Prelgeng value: -102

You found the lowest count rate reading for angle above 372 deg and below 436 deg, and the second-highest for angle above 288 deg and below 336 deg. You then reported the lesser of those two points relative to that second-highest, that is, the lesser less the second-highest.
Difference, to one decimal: -27.0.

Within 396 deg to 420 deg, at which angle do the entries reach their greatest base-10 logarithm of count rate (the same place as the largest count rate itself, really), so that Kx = 398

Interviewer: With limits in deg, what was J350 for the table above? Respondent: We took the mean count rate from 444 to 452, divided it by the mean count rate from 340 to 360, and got 0.86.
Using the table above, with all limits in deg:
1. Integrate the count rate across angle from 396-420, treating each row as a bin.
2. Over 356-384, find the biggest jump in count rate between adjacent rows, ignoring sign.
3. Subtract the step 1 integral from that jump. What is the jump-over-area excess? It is -2644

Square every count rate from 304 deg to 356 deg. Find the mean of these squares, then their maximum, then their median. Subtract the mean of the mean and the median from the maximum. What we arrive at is 1522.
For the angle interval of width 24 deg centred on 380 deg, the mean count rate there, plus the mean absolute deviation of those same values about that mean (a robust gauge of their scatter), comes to 114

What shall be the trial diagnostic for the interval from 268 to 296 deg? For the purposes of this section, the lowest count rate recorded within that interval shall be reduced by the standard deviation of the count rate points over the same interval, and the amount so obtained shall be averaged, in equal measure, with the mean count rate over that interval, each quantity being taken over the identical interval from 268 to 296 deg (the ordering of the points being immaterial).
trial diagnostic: 128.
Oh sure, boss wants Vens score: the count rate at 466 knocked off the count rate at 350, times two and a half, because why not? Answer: 57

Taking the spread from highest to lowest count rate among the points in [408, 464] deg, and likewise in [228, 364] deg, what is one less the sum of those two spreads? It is -35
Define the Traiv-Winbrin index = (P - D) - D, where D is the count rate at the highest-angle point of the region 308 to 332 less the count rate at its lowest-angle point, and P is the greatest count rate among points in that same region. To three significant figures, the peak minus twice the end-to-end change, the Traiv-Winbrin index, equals 142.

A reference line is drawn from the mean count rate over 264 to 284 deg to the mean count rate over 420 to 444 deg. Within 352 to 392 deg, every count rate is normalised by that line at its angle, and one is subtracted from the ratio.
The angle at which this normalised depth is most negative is 370 deg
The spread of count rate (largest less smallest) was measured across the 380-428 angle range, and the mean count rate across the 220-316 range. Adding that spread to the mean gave 132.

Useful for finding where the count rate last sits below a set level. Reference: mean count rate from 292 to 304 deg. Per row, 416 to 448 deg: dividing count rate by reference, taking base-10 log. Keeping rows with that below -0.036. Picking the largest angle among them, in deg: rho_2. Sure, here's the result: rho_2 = 446 deg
